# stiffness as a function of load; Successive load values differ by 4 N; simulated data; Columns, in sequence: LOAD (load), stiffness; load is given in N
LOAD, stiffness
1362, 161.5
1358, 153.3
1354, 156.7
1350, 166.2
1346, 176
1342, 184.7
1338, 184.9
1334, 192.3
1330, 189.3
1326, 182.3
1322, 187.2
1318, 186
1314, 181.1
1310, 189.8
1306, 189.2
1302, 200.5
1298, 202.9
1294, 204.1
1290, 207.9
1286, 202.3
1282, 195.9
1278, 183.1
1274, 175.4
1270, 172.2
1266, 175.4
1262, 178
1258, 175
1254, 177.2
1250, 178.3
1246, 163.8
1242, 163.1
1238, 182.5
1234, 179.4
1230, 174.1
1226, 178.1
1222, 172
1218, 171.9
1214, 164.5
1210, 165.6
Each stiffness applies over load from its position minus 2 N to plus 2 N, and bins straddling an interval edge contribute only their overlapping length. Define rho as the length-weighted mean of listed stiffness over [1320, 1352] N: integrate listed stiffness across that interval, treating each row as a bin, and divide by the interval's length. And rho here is 183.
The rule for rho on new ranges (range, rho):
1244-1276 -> 174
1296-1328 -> 190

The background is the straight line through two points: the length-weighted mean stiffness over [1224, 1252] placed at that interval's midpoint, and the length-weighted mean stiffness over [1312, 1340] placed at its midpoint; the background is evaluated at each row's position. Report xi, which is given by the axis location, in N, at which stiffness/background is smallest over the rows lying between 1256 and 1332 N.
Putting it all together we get 1270 N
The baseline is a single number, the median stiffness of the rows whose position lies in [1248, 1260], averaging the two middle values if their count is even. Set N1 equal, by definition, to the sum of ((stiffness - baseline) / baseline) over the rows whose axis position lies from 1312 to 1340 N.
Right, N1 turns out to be 0.4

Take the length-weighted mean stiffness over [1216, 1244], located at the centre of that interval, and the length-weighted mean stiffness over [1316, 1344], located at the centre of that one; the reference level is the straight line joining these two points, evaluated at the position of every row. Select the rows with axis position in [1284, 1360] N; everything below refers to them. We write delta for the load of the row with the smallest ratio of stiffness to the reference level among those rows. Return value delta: 1358 N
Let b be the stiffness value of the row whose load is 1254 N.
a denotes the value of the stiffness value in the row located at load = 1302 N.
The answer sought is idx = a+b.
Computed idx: 378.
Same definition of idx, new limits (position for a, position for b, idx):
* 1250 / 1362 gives 340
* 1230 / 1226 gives 352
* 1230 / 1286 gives 376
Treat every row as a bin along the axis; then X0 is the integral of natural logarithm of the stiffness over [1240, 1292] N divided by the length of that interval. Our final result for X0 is 5.19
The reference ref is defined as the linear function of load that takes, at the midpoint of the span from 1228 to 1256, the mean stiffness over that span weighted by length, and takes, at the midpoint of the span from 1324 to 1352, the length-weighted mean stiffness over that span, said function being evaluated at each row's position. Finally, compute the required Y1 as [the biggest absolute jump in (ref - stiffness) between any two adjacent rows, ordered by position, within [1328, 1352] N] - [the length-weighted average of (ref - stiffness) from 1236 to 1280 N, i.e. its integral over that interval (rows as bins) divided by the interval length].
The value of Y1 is 10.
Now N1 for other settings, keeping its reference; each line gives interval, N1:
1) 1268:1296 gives 0.6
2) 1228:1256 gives -0.1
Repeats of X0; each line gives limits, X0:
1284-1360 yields 5.22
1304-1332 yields 5.23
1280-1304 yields 5.31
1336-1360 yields 5.13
